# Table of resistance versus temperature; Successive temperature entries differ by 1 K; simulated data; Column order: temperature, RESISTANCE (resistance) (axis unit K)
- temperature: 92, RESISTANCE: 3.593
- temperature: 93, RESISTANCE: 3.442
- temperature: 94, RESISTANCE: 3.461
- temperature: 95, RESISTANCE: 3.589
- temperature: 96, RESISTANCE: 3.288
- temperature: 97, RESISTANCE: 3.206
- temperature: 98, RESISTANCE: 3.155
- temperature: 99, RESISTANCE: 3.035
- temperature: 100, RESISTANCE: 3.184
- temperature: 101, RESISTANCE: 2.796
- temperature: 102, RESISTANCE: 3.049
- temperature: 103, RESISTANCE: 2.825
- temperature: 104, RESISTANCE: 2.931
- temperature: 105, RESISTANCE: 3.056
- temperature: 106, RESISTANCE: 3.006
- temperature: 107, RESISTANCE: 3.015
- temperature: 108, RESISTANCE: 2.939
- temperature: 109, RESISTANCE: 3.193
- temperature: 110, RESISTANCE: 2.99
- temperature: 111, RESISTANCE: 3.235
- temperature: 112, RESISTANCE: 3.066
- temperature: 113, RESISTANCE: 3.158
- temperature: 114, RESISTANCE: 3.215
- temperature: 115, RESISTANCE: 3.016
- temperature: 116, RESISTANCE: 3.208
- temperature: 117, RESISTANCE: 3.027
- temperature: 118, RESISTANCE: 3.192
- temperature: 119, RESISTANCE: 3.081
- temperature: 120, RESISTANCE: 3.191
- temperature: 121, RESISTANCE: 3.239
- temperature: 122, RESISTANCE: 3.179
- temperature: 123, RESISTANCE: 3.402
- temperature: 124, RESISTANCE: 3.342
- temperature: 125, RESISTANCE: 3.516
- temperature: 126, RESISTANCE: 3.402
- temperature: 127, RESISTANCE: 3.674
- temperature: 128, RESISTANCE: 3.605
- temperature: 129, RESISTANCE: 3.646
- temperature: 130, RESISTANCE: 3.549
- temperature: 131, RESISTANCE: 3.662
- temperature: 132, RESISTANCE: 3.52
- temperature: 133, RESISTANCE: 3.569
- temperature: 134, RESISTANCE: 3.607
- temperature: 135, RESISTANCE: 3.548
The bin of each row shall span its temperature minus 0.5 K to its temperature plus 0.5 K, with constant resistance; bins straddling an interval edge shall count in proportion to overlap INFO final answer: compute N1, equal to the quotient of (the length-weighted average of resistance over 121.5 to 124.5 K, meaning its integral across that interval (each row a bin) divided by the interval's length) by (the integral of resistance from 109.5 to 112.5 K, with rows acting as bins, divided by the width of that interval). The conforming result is 1.07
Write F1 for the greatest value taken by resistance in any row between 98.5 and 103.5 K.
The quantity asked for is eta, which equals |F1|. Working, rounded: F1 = 3.184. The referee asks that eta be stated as 3.18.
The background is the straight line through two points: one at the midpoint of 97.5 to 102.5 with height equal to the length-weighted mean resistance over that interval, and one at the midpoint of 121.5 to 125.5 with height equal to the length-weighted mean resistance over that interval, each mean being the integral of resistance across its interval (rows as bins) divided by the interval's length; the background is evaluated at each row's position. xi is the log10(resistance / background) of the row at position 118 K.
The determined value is -0.013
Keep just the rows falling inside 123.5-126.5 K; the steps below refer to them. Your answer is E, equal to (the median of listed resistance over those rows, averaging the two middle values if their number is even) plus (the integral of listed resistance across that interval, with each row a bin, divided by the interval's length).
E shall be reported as 6.8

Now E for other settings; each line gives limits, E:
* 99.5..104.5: 5.9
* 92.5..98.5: 6.7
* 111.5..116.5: 6.3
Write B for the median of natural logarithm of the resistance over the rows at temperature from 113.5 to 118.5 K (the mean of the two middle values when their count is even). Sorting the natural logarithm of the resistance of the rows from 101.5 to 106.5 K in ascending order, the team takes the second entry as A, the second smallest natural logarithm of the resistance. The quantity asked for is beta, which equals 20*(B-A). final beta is 2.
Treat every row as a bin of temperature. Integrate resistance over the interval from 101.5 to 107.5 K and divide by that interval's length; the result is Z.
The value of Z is 2.98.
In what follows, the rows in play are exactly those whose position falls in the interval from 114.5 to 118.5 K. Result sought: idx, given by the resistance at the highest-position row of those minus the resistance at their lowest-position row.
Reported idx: 0.2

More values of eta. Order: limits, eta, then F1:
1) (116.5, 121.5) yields 3.24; 3.239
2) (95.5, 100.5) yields 3.29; 3.288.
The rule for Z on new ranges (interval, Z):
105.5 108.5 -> 2.99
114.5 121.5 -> 3.14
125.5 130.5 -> 3.58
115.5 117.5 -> 3.12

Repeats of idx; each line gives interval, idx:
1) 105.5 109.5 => 0.2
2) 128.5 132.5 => -0.1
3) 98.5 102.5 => 0.0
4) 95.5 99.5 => -0.3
